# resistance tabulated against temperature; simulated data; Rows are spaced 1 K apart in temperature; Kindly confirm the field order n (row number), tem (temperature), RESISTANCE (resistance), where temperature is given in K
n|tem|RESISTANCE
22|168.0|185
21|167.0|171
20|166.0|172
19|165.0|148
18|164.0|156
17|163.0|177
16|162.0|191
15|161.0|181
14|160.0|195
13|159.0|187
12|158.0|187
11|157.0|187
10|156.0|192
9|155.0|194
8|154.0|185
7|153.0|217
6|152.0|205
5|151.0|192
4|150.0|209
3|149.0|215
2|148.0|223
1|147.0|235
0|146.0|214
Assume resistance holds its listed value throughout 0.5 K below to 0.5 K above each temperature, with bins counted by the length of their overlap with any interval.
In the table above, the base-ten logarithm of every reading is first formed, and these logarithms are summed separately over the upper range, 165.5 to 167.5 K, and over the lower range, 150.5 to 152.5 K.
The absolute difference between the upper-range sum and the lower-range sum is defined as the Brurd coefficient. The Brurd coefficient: 0.13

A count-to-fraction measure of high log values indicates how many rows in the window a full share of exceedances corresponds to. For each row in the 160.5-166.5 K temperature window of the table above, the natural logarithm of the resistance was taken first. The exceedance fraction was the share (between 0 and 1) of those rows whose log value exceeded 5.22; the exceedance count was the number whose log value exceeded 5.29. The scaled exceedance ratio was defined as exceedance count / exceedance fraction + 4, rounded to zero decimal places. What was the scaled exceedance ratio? 4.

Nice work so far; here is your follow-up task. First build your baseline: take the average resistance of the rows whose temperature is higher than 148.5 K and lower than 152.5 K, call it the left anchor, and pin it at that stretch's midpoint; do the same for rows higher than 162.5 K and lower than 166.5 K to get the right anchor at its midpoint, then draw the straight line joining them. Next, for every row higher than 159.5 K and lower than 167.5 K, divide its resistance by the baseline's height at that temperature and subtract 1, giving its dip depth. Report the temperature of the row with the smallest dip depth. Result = 165.0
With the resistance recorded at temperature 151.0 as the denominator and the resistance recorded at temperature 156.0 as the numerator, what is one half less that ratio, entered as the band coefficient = -0.500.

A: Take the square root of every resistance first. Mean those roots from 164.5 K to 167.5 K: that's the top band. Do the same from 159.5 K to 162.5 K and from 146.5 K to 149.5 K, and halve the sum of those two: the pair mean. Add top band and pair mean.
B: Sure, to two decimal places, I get 27.15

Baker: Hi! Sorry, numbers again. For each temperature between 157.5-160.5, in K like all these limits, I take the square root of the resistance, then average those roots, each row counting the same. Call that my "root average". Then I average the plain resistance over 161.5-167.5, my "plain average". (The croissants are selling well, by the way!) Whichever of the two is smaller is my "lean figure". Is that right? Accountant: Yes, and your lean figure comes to 13.8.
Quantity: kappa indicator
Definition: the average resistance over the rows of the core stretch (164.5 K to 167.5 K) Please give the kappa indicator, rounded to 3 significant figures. 164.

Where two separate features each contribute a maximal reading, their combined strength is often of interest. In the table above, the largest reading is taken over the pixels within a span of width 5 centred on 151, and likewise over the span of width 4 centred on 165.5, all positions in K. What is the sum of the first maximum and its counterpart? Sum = 389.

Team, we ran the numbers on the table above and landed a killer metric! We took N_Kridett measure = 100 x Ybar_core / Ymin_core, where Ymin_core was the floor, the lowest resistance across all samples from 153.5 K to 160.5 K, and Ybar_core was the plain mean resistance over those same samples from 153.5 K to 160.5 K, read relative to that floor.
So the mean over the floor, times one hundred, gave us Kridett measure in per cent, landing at 102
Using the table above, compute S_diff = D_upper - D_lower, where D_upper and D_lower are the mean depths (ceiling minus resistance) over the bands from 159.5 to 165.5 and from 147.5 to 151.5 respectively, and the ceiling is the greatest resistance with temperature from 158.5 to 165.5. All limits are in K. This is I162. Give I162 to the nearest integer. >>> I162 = 35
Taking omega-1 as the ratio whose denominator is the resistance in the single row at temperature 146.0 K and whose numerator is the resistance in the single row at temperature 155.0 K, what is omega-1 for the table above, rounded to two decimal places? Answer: 0.91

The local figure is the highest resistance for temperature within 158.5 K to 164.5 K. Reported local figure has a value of 195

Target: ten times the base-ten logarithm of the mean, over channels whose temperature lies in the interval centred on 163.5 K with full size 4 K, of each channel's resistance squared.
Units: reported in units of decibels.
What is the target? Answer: 44.6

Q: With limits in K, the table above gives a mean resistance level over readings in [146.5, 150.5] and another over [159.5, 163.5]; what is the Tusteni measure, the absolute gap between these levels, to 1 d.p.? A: 34.5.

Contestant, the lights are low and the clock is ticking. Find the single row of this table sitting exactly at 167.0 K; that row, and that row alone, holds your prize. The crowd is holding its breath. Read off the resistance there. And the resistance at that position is 171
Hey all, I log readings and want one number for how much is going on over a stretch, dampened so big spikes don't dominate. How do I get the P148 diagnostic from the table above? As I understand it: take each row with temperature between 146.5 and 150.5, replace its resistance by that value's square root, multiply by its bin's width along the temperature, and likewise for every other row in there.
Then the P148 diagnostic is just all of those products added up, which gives 59.4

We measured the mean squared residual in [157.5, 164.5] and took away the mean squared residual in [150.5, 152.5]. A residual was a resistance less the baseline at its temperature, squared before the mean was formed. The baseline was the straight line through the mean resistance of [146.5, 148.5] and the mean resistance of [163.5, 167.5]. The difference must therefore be -226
